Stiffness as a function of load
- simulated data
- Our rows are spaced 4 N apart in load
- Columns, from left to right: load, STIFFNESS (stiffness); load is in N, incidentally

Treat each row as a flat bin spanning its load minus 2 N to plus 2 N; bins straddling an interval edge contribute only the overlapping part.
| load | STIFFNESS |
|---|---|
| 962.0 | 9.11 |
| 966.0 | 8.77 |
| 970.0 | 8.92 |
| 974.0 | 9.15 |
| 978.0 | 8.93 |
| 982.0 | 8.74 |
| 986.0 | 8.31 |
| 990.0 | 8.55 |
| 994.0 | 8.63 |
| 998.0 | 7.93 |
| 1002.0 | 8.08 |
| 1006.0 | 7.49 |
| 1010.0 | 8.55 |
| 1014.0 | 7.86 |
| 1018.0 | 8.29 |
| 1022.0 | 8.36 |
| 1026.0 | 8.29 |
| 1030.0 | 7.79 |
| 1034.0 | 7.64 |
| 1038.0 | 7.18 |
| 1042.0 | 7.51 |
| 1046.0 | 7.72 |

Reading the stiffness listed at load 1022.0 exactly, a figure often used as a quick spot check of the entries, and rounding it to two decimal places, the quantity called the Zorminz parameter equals 8.36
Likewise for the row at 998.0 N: 7.93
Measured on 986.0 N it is 8.31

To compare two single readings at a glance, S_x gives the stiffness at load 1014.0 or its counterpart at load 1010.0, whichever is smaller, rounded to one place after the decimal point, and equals 7.9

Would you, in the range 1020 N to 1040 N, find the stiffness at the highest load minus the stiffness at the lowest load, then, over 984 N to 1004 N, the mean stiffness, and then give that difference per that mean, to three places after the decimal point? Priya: -0.142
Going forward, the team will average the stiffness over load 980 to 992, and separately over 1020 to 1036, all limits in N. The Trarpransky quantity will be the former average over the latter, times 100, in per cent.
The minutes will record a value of 106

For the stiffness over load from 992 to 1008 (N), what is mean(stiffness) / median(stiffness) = 1.00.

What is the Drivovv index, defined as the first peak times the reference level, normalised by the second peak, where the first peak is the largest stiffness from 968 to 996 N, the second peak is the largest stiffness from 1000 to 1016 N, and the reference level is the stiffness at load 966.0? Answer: 9.39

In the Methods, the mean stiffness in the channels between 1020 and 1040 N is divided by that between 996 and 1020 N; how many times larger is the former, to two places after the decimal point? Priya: 0.98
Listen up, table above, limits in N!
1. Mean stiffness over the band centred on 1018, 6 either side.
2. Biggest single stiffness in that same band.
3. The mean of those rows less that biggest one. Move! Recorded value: -0.19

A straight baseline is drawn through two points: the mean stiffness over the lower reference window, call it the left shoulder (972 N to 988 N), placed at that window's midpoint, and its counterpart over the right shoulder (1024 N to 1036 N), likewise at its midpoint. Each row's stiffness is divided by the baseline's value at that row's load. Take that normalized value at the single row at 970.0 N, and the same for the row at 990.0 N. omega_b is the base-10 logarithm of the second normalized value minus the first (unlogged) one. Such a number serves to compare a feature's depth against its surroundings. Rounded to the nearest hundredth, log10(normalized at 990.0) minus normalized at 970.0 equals -1.00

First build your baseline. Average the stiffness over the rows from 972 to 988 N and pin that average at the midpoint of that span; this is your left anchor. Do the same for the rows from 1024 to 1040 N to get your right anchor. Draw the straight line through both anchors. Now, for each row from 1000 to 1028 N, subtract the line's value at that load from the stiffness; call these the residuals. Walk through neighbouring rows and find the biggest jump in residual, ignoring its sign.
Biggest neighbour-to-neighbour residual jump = 1.1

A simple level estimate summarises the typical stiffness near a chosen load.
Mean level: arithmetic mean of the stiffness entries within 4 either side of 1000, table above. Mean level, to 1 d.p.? 8.0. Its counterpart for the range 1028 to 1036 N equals 7.7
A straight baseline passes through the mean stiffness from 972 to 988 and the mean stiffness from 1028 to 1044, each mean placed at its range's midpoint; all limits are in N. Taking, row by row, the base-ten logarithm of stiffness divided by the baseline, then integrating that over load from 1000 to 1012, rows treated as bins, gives -0.11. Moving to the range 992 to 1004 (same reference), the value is -0.11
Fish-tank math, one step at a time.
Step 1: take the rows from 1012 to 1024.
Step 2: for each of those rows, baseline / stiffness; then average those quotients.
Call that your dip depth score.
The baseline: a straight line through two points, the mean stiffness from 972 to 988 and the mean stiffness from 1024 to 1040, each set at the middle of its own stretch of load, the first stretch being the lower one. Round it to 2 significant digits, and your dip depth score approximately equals 0.98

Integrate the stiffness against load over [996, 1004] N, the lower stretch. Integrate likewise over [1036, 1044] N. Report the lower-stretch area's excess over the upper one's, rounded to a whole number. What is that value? 5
